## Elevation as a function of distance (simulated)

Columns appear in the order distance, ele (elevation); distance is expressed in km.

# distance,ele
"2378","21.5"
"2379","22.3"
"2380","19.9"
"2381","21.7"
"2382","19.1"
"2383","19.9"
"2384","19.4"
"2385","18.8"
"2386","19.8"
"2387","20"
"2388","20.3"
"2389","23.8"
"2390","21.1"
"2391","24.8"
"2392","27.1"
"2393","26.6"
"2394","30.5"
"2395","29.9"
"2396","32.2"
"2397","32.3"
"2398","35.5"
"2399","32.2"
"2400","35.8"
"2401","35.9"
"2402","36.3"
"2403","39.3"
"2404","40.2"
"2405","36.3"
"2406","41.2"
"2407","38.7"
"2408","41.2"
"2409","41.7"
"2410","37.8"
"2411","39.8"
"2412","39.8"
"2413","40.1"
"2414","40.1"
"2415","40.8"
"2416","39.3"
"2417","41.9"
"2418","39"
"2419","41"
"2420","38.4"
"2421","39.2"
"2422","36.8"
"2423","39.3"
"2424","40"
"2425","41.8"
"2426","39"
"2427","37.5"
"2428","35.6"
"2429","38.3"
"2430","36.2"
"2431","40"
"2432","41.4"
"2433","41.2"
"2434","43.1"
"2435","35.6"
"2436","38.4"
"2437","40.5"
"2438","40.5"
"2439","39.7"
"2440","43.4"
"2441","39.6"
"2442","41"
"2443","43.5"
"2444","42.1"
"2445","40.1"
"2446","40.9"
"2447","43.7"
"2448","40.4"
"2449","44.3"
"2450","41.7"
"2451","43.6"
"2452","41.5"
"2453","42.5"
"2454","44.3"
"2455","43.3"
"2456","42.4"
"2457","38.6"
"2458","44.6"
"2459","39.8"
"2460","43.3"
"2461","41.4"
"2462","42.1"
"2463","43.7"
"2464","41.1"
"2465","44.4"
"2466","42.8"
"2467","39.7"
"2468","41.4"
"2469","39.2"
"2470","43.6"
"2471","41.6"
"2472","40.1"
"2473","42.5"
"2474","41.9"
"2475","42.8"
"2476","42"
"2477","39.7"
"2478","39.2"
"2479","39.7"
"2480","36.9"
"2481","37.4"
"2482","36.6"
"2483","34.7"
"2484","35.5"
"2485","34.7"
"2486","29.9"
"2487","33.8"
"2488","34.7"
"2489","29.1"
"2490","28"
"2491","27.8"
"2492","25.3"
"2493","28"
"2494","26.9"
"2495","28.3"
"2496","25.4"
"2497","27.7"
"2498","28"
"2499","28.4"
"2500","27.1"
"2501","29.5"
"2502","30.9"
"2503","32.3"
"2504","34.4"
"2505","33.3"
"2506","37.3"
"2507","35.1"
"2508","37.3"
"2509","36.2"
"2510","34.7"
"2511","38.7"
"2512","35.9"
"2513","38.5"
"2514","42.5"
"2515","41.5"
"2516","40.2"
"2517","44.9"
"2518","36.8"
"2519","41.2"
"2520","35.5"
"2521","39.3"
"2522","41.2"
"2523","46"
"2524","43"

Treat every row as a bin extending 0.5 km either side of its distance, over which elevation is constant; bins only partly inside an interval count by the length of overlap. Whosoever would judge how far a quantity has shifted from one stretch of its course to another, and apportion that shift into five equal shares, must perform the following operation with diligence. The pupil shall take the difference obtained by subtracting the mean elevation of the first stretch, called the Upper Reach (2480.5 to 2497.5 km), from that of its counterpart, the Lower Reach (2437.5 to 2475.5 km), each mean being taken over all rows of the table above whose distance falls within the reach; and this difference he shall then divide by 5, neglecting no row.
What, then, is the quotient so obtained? 2.2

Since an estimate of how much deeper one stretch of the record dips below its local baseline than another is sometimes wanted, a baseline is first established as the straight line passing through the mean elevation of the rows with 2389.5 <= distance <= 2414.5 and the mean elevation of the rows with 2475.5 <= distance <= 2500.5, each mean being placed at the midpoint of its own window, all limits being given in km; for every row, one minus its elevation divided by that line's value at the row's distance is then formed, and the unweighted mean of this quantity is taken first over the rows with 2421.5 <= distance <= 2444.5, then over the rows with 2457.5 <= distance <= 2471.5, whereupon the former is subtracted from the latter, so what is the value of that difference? -0.106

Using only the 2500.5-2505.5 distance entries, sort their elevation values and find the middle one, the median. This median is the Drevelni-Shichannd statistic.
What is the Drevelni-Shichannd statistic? 32.3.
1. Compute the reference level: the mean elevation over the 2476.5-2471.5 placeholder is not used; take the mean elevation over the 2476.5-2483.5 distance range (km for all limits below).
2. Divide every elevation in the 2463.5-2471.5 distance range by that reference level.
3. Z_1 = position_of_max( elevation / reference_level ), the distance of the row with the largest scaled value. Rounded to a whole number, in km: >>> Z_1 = 2465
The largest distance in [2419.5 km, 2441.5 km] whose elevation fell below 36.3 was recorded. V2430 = 2435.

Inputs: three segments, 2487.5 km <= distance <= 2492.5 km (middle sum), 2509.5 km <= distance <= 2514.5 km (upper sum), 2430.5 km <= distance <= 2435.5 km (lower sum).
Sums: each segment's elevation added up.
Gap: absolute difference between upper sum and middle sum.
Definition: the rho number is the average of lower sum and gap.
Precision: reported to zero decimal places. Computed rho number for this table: 123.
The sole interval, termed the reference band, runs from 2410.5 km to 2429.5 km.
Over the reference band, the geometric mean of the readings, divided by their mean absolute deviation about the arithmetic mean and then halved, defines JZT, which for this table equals 16.8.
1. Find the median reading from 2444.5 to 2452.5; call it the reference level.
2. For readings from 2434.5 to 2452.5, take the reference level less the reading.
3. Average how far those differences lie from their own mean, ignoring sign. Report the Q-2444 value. 1.6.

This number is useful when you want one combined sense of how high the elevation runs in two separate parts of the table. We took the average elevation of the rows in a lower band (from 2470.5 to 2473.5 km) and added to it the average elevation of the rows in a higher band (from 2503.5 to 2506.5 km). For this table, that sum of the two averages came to 76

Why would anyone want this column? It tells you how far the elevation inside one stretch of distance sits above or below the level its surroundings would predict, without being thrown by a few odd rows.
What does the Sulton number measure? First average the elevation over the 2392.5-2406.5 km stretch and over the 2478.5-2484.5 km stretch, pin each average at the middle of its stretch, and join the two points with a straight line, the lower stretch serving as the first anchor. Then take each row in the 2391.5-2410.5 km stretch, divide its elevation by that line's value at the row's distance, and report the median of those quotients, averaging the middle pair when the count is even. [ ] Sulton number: 1.04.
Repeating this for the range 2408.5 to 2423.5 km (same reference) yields 1.14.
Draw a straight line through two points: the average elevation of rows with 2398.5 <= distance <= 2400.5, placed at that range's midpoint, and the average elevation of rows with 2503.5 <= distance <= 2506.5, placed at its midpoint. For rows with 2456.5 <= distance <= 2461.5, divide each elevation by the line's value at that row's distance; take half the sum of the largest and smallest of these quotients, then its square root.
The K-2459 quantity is 1.10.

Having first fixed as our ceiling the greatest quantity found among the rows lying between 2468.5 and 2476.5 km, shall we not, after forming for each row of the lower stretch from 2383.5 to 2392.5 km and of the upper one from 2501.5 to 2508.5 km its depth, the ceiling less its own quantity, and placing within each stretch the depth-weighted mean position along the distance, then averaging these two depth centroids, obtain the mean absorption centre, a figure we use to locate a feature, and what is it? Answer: 2446.1 km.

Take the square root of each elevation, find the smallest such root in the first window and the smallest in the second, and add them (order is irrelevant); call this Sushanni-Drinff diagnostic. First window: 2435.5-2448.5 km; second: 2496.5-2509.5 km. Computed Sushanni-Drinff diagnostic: 11.4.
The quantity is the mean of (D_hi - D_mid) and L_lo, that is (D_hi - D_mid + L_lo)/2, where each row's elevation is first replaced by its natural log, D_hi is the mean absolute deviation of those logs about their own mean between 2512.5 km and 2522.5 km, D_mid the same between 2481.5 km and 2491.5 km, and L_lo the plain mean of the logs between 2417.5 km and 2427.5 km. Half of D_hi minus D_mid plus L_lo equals 1.81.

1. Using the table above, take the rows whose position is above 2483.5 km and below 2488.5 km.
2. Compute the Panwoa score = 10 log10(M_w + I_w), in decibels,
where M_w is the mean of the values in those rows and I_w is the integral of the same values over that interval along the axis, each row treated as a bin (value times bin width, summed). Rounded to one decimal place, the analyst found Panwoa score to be 23.1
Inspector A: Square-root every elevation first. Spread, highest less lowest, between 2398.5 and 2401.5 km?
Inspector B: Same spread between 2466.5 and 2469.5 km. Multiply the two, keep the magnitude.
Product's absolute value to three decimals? 0.055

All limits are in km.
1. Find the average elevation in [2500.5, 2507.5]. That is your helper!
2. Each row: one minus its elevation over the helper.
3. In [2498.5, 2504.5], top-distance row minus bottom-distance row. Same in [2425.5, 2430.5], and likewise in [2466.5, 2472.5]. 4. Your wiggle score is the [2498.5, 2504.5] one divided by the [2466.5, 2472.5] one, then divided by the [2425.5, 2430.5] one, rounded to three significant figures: 178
